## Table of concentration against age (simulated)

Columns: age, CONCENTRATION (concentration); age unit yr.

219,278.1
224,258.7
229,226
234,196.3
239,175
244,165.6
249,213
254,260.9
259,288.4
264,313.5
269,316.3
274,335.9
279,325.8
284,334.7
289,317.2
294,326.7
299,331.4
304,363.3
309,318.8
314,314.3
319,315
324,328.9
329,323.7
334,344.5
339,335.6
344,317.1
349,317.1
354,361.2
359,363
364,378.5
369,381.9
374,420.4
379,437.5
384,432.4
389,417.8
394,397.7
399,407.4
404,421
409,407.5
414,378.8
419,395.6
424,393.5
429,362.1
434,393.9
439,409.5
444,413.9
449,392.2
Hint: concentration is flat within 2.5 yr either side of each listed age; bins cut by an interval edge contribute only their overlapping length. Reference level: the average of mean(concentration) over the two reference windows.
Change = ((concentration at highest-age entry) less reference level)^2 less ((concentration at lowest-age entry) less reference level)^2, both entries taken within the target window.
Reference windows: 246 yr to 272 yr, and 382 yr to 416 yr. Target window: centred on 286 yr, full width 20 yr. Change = -31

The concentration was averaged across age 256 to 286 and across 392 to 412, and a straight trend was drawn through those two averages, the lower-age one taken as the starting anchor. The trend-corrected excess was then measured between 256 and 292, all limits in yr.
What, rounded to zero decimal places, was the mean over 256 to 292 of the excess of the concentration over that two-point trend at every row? -2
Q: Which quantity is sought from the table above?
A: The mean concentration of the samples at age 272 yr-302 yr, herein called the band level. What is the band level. 329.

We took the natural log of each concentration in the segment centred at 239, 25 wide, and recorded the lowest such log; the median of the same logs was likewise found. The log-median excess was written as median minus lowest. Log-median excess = 0.170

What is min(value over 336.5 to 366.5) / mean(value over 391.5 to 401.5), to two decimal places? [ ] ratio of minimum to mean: 0.79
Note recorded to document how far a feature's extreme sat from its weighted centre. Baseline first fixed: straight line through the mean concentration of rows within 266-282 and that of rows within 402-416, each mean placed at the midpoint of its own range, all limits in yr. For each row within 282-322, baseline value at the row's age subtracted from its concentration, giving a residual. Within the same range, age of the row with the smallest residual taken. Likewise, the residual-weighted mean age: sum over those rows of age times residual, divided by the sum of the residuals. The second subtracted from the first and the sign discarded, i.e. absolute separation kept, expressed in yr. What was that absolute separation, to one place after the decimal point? 8.9 yr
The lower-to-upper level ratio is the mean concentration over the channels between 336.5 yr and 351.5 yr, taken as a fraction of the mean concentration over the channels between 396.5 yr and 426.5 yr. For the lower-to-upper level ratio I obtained 0.81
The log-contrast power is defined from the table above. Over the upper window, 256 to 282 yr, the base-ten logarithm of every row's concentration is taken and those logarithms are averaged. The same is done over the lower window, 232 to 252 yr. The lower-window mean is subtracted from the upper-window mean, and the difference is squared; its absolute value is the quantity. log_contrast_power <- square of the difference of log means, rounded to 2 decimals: 0.05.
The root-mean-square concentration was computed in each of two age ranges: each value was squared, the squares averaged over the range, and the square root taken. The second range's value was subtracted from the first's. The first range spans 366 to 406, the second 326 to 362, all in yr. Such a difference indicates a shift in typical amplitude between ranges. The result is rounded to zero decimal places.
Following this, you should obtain 77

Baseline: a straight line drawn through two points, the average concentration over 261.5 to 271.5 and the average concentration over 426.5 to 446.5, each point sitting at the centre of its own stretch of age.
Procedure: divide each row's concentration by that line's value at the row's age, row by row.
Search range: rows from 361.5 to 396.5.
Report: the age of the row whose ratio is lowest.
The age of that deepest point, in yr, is 364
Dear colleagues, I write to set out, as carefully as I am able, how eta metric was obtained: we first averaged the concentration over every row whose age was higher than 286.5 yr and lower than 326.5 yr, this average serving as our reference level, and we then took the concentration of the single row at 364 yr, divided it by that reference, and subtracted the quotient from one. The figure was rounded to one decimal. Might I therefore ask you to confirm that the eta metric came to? -0.2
